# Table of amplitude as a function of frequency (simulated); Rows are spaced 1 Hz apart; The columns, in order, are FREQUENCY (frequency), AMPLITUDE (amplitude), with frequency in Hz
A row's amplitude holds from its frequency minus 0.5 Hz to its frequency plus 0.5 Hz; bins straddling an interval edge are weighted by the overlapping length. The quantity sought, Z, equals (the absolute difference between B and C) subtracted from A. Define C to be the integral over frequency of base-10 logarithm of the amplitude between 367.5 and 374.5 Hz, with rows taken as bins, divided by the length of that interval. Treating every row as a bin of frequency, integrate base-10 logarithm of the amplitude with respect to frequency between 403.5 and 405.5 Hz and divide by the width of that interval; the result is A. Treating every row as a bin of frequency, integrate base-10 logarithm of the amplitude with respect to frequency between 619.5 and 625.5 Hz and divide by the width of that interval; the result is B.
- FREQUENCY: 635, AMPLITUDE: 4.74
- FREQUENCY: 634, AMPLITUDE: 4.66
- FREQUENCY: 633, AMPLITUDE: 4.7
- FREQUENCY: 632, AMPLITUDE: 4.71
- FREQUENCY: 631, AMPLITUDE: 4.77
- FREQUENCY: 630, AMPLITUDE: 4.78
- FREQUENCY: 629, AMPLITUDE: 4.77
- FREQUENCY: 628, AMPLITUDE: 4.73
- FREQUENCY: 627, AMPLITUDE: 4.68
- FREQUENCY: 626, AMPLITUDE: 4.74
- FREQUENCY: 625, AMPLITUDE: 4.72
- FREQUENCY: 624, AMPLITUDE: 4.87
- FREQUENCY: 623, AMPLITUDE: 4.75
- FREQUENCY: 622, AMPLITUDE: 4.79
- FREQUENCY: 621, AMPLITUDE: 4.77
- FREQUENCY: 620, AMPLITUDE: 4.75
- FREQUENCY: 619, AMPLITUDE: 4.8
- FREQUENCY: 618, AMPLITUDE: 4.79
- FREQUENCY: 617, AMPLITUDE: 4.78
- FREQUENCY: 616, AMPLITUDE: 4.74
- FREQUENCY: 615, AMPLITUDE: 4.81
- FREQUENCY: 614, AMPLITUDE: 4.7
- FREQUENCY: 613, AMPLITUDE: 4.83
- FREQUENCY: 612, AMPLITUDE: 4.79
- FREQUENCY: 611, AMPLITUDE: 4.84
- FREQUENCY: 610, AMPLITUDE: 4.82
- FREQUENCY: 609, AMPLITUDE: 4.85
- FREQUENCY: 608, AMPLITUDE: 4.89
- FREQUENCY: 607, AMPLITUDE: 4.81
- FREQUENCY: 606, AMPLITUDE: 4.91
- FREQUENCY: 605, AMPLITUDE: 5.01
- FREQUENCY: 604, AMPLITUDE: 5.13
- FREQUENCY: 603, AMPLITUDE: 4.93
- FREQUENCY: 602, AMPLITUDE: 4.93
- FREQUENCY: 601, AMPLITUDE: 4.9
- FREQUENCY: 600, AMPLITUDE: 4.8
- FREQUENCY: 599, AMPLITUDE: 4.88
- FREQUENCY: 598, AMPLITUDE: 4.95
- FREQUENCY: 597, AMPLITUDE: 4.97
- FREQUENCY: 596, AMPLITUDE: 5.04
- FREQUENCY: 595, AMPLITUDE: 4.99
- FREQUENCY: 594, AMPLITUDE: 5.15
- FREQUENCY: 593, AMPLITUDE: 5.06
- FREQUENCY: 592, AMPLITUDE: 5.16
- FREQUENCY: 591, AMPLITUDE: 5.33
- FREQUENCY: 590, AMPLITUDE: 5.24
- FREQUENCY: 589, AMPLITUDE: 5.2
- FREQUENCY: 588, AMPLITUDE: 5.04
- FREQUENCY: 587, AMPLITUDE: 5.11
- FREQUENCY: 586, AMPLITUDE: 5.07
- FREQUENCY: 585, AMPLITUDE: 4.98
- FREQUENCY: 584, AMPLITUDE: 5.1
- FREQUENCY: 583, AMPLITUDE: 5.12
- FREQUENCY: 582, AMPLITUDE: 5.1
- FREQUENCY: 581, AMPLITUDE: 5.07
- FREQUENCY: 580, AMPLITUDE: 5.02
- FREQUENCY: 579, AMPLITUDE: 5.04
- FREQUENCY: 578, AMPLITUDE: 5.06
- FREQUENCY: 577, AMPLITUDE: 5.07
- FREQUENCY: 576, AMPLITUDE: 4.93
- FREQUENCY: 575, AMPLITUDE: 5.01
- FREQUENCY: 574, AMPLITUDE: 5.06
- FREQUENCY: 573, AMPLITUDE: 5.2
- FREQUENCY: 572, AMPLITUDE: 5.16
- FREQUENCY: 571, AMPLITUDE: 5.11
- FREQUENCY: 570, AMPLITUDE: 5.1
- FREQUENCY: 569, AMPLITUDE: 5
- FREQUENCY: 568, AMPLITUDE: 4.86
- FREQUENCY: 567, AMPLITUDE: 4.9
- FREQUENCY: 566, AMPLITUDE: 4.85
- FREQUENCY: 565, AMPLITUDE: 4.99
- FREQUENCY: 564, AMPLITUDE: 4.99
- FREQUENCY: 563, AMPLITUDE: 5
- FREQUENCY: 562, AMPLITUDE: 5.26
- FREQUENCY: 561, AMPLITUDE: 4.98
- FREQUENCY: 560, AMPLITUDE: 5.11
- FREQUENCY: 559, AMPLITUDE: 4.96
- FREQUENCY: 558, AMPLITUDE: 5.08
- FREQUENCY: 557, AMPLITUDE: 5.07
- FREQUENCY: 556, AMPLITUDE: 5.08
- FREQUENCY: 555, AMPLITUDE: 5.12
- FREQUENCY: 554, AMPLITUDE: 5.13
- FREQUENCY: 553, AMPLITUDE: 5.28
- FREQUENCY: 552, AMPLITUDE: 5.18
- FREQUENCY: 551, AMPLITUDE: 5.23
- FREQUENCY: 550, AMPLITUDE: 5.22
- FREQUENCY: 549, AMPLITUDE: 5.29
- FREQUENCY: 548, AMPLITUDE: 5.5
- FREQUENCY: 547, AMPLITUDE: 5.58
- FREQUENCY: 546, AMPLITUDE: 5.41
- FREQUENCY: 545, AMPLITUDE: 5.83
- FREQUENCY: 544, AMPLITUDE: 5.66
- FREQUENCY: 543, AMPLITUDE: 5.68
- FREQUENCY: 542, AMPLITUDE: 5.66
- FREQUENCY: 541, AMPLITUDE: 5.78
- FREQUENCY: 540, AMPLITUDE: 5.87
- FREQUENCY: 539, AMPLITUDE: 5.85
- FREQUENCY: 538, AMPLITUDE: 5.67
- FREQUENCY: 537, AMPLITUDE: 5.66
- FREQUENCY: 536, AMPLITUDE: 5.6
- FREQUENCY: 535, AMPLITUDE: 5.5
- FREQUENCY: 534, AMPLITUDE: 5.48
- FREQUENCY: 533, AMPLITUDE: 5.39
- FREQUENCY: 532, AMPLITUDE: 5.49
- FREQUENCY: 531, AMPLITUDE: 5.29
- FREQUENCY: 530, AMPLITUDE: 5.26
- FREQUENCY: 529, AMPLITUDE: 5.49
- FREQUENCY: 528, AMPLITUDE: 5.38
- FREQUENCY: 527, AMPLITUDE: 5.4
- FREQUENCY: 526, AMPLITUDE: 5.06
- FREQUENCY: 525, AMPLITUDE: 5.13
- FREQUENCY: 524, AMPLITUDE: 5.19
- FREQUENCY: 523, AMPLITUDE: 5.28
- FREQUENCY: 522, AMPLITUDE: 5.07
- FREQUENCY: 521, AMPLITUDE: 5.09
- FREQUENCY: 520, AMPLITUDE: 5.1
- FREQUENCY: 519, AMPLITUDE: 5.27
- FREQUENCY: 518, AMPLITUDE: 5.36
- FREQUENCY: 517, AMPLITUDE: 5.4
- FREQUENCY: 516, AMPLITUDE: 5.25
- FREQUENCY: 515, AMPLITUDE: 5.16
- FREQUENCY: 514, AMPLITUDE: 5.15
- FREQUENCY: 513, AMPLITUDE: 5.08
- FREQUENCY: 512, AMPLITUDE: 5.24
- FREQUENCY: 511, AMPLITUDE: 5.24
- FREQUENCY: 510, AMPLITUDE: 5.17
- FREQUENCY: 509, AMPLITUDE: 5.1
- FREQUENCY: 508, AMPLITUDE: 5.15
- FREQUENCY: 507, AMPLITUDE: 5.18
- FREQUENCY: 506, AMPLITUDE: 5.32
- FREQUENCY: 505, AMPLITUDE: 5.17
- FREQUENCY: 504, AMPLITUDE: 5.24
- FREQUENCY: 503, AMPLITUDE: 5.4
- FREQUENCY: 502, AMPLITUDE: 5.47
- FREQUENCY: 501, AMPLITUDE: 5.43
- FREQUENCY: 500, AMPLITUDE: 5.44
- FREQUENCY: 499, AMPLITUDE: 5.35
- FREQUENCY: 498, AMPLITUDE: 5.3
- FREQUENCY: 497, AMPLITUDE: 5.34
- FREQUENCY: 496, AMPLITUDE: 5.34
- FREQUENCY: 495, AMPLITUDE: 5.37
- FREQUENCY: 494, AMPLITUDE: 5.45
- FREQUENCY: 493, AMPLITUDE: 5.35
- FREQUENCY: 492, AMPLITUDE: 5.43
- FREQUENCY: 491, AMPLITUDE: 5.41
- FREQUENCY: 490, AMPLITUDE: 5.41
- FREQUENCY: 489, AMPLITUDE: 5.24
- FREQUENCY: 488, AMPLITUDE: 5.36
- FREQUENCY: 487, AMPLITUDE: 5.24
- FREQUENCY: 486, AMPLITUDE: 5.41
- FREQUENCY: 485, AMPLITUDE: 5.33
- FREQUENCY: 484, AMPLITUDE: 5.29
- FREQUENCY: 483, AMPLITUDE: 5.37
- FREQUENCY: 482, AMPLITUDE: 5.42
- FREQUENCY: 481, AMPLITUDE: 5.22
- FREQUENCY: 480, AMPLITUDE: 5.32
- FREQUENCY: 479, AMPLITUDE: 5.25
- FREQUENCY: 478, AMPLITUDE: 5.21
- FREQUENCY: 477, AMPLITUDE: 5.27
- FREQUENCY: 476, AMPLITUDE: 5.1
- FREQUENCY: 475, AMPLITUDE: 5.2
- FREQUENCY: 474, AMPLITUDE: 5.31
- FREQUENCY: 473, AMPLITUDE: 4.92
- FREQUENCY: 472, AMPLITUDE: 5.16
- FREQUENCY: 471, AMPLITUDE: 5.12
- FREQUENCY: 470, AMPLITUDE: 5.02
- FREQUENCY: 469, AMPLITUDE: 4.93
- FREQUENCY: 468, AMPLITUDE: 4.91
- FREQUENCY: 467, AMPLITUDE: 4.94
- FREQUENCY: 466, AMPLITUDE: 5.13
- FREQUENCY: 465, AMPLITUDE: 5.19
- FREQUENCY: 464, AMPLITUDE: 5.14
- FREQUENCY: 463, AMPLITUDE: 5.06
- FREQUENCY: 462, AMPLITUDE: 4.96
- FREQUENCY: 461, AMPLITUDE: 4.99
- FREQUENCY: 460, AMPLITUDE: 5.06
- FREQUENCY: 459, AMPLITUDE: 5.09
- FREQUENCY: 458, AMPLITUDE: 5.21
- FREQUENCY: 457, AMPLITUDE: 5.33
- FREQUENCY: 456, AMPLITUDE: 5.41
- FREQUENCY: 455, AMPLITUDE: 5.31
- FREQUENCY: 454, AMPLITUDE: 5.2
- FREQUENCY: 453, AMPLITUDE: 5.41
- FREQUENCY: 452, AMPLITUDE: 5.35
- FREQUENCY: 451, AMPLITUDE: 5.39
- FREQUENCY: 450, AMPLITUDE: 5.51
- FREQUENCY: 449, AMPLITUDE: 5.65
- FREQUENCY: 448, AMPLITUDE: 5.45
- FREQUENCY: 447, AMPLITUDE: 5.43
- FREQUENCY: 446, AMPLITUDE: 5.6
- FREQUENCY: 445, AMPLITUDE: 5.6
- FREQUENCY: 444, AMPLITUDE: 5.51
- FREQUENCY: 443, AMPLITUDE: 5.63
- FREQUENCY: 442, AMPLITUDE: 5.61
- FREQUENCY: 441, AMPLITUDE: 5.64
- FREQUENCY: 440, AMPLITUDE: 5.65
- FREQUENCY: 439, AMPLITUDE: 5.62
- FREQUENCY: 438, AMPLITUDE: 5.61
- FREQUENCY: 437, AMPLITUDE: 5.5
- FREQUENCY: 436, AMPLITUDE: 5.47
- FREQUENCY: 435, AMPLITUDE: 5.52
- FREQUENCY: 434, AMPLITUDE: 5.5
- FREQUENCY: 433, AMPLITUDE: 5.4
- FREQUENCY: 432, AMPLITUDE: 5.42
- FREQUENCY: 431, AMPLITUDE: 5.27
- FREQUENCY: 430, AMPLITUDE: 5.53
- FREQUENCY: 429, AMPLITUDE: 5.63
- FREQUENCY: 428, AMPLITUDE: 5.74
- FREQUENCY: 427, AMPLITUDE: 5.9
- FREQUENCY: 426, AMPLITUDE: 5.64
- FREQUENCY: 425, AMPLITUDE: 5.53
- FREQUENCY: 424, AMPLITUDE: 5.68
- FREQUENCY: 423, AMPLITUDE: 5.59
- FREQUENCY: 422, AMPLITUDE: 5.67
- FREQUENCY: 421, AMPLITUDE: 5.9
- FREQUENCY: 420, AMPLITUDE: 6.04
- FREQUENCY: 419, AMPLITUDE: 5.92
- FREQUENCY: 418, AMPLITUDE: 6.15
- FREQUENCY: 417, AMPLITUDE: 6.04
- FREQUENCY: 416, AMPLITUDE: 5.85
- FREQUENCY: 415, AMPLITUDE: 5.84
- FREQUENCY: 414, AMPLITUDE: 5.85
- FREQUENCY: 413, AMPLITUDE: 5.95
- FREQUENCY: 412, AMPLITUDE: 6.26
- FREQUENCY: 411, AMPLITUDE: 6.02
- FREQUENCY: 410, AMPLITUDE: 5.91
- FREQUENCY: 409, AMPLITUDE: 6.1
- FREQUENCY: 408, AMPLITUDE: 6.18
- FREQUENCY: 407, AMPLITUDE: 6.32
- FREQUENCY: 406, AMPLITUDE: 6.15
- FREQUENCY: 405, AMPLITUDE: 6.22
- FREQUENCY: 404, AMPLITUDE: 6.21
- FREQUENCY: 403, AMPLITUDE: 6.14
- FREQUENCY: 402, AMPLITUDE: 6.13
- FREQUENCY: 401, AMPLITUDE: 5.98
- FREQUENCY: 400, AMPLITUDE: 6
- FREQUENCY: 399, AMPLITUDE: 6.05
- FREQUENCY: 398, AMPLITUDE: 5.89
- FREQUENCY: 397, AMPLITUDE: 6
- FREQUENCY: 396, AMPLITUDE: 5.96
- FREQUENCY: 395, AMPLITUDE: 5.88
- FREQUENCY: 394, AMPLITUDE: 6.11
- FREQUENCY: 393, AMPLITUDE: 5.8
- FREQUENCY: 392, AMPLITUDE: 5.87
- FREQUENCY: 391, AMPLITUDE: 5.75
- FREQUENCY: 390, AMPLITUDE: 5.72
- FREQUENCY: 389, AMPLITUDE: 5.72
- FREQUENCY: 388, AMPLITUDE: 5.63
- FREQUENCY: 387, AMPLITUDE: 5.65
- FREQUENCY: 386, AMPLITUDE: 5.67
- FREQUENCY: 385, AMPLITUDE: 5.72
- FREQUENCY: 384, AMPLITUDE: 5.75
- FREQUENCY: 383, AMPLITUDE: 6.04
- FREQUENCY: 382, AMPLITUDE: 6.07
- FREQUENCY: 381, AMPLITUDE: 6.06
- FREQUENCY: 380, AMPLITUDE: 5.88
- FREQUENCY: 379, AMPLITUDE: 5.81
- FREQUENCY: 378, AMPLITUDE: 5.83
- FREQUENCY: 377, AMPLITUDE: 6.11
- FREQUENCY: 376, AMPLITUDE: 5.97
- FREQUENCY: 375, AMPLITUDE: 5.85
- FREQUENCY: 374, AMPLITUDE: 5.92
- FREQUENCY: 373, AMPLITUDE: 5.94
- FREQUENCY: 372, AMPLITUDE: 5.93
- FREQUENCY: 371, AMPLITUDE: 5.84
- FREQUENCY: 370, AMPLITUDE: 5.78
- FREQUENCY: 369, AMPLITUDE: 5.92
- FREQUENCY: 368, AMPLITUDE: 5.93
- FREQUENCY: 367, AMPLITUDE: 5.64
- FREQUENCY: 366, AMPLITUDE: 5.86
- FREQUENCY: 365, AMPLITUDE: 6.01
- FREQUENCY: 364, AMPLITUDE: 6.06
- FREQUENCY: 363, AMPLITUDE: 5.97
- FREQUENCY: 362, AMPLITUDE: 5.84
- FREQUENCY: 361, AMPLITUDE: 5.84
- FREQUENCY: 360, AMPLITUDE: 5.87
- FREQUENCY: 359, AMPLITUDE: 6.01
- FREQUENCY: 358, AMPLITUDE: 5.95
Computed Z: 0.70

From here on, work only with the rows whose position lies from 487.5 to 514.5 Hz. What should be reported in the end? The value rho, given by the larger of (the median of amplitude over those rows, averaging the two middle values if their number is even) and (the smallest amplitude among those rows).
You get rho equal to 5.3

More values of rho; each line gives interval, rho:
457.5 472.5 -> 5.1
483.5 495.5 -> 5.4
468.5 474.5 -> 5.1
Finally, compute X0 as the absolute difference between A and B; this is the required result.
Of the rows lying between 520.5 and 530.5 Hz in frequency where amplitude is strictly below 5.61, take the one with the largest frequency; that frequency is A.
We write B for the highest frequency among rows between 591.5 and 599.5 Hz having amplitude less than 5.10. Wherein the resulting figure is 69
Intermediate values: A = 530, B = 599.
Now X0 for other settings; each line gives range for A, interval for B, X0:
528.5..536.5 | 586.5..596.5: 60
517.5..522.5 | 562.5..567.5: 45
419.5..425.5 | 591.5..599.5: 174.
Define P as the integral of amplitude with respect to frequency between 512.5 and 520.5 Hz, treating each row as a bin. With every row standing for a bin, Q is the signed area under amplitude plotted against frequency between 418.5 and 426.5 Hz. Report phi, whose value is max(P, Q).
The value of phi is 46.0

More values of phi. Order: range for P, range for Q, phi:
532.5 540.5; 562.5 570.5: 45.0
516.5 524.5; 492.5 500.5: 42.9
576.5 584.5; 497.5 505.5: 42.8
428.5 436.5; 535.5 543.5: 45.8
